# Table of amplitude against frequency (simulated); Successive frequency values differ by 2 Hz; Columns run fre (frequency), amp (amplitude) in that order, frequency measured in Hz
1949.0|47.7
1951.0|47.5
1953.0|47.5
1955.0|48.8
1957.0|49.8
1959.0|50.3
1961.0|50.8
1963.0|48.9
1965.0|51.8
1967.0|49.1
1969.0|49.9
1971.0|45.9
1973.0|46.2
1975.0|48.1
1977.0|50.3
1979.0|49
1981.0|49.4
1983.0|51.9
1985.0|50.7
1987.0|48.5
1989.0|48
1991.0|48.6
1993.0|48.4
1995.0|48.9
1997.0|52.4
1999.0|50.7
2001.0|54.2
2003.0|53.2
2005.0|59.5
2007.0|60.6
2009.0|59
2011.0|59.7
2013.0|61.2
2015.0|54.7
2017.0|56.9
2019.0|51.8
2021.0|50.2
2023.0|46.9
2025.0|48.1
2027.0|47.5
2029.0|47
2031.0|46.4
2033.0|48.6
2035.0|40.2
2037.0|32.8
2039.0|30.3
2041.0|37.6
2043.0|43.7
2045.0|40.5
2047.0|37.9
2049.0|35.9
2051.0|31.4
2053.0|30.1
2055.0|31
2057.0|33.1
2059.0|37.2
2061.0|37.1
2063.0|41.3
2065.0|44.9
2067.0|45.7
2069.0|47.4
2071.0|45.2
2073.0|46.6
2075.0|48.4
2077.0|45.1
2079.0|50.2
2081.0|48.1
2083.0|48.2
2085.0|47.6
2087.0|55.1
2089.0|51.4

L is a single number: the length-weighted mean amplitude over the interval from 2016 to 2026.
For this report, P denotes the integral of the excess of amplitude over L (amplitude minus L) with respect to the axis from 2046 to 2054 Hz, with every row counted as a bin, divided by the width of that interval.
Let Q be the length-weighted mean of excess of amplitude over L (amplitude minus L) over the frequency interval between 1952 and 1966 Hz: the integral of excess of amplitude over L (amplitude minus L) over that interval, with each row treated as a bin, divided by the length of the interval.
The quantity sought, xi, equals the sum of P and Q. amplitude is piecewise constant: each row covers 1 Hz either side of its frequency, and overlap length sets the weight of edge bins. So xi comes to -18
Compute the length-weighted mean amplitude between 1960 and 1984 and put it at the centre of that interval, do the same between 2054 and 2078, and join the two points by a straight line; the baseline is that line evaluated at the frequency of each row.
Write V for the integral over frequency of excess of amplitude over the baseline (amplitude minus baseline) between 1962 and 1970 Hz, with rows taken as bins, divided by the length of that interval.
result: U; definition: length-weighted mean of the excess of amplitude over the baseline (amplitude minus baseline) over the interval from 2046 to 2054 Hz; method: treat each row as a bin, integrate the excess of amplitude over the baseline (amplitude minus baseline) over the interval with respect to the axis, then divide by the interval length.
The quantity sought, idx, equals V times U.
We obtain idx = -2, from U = -9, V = 0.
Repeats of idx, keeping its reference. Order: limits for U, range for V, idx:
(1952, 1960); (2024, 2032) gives -3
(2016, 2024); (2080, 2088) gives 55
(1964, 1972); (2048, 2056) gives 5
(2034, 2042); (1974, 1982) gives -4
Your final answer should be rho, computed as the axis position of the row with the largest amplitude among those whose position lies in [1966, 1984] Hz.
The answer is 1983.0 Hz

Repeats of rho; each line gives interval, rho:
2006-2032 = 2013.0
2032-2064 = 2033.0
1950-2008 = 2007.0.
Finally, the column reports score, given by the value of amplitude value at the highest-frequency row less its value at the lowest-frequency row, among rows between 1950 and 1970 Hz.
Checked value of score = 2.4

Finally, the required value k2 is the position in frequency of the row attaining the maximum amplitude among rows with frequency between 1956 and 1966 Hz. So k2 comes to 1965.0 Hz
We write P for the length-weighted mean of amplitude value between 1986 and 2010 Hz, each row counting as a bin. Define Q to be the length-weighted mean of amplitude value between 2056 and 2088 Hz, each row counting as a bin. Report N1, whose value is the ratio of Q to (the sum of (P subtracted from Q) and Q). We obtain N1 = 1.20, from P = 53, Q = 45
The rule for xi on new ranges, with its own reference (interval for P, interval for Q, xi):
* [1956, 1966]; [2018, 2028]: -2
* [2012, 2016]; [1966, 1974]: 4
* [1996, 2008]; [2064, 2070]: 0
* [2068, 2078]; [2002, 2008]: 3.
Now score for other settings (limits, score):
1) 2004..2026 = -11.4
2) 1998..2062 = -13.6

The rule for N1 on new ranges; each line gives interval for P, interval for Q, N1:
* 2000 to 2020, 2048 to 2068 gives 2.23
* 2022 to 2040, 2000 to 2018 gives 0.80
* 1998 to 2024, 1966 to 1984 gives 1.15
